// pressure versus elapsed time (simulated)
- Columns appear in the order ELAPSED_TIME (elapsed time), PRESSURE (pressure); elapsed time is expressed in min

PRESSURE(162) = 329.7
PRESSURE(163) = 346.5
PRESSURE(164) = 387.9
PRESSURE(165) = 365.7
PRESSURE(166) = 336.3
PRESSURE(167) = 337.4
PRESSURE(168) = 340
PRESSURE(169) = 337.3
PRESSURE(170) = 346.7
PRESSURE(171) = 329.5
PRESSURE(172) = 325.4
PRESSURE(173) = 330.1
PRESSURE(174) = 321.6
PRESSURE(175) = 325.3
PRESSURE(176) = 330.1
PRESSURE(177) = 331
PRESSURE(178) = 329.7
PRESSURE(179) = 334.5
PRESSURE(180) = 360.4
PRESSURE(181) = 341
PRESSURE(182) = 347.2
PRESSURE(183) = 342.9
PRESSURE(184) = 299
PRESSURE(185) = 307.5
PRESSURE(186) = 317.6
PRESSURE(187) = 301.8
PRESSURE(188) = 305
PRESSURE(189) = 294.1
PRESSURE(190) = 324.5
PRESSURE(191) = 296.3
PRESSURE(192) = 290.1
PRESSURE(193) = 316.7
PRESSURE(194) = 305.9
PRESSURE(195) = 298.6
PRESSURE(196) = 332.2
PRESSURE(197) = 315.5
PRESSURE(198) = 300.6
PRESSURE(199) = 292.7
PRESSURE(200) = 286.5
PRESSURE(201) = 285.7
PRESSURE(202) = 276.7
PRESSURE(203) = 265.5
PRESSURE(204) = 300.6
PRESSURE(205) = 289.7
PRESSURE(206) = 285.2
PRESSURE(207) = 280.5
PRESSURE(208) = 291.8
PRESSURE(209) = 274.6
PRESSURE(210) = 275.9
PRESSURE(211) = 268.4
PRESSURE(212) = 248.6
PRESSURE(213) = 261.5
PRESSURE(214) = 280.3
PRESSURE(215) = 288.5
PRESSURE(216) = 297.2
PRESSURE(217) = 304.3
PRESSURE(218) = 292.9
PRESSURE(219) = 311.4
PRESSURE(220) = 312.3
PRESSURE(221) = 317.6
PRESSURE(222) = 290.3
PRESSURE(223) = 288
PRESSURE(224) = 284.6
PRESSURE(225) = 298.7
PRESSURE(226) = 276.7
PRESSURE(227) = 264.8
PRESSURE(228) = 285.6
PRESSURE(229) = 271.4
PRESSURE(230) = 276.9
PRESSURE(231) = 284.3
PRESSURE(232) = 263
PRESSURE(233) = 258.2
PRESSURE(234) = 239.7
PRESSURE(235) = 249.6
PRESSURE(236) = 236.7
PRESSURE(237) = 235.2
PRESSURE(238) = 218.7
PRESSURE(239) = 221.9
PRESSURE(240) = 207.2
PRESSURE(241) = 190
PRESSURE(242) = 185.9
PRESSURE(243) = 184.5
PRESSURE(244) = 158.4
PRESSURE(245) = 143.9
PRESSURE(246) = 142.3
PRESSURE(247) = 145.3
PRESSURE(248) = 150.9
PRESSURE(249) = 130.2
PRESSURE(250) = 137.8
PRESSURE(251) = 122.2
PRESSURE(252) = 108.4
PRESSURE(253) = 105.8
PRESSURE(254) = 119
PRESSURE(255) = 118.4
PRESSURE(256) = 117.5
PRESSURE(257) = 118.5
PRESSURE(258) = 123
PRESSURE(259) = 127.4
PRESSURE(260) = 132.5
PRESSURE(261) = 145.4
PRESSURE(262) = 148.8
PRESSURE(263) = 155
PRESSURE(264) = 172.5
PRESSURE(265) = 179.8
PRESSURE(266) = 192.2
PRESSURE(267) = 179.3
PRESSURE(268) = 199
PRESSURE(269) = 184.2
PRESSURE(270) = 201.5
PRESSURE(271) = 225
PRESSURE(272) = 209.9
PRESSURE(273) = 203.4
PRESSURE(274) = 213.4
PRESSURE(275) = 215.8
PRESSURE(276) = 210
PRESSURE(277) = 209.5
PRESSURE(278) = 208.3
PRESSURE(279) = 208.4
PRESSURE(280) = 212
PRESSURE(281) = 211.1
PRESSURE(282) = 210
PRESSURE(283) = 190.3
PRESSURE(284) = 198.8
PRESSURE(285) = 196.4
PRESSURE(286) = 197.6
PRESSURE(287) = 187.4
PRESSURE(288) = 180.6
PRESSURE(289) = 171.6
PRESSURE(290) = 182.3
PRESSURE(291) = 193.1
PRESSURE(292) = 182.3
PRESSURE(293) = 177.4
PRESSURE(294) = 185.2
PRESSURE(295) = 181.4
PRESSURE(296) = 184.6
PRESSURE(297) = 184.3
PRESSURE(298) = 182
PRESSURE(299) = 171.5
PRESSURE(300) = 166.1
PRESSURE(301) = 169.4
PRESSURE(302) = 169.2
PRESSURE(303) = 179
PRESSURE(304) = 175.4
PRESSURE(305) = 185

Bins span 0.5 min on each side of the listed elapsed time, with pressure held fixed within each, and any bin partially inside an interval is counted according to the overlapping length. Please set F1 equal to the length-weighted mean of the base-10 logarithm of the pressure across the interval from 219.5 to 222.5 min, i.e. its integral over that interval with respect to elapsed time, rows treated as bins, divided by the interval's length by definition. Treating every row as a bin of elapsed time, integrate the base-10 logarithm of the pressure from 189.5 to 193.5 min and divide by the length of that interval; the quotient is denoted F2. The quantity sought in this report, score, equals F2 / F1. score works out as 1.00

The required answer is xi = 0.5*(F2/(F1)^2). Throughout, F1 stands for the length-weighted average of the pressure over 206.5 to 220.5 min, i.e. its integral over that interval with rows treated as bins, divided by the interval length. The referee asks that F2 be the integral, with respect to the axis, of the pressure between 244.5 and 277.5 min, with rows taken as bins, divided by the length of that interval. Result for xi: 0.0010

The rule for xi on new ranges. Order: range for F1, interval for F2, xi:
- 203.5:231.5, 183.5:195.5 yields 0.0019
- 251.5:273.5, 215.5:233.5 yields 0.0058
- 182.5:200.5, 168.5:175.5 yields 0.0018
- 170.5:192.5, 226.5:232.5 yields 0.0013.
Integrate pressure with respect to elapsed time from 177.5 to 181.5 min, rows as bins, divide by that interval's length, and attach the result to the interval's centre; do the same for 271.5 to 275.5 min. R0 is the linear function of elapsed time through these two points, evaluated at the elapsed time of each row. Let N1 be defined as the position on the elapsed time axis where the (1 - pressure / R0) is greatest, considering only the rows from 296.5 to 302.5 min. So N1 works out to 300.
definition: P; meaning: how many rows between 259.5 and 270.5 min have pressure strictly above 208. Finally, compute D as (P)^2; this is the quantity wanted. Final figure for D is 0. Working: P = 0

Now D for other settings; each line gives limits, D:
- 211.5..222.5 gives 121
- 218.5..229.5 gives 121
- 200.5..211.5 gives 121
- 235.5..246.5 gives 16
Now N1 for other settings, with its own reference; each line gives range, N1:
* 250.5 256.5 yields 253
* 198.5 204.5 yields 203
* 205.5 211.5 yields 211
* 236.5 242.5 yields 242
